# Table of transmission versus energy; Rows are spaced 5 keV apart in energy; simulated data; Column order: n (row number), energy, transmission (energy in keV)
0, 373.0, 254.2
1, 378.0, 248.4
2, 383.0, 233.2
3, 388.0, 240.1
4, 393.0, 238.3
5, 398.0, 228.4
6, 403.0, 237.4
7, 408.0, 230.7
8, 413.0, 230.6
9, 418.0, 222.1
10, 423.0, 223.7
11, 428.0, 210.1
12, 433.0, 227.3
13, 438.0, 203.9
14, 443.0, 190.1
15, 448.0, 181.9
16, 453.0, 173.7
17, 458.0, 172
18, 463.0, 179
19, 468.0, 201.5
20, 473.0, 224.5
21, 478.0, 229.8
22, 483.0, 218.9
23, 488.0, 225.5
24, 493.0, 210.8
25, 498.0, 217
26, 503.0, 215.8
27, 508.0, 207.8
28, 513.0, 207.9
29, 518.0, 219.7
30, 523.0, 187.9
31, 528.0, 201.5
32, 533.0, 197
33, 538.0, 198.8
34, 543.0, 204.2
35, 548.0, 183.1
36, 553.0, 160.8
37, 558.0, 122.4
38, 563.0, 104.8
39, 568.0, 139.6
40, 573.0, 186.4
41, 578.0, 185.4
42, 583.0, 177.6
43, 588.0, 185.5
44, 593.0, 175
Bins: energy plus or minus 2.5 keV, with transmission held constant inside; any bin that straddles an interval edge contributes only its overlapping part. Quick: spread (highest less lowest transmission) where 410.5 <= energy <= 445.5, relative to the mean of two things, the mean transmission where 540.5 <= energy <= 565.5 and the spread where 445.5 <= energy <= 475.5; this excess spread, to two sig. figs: -63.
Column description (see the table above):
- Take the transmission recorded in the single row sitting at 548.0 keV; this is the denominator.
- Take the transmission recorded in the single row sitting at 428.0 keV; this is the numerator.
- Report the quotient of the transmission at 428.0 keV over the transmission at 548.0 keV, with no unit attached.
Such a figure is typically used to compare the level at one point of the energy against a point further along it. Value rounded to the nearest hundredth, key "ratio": 1.15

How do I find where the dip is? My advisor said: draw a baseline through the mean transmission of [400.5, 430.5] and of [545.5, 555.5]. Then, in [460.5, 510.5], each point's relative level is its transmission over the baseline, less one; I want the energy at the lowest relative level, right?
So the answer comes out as 463.0 keV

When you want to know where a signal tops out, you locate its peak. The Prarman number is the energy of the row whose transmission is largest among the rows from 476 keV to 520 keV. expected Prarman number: 478.0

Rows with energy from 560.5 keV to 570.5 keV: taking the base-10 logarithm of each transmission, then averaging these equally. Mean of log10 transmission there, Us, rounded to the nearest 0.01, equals 2.08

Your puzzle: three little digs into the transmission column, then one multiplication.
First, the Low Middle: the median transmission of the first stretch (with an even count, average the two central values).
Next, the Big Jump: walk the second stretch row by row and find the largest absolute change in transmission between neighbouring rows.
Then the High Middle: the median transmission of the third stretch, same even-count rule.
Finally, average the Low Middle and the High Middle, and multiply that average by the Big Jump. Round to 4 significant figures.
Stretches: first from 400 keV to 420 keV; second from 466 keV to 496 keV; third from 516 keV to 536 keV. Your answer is 4944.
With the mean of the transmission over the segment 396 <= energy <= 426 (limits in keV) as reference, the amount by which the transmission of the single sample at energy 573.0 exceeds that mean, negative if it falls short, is -42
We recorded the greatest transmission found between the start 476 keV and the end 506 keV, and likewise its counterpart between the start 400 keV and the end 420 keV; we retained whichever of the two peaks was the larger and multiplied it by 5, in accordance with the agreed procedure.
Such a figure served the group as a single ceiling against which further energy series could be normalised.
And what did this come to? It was 1187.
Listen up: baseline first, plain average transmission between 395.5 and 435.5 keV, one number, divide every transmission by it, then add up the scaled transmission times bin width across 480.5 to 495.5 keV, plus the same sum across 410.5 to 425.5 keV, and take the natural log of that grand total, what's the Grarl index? 3.38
